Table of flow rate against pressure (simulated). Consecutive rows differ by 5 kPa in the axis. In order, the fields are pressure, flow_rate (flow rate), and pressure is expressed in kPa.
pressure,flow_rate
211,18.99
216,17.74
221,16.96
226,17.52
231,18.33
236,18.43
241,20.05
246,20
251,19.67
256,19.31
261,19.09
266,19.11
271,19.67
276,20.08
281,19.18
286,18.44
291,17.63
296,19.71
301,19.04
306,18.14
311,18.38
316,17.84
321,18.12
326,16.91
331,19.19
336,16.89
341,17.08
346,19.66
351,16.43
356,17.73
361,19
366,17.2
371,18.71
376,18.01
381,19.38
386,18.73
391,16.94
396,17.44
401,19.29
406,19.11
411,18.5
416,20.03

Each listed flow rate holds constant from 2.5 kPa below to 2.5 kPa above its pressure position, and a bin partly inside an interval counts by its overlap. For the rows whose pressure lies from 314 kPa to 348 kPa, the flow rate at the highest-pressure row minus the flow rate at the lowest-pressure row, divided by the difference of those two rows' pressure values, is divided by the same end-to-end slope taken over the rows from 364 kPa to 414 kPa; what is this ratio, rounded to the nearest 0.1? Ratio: 2.1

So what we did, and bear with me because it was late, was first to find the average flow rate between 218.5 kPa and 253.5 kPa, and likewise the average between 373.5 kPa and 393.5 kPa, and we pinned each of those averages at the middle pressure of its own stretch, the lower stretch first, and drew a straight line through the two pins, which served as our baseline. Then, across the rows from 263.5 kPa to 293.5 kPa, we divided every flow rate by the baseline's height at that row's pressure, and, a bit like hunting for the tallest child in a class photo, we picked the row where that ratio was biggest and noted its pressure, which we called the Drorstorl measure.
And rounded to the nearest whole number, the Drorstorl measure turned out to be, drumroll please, 276 kPa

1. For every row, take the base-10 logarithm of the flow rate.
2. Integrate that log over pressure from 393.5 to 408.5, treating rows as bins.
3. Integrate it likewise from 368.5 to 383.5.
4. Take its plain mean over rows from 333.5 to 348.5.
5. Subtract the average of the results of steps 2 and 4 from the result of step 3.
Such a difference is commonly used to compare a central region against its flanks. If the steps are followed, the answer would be 8.93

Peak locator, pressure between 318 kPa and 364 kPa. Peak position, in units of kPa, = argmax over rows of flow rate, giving 346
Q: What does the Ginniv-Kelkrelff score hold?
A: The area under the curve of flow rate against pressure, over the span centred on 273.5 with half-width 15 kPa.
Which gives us 578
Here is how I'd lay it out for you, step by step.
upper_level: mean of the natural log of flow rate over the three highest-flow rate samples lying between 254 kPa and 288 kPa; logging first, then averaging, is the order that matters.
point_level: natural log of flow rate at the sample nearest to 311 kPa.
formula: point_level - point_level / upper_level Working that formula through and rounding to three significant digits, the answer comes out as 1.93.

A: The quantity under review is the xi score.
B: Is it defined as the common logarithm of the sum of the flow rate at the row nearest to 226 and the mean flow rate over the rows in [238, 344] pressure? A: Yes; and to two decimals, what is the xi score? 1.56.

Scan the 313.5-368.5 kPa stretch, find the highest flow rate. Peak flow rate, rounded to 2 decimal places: 19.66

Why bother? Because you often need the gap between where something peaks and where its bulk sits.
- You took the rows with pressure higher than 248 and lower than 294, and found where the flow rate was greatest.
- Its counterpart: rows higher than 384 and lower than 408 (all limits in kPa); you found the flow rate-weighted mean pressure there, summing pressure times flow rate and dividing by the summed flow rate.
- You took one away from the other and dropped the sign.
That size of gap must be 120.2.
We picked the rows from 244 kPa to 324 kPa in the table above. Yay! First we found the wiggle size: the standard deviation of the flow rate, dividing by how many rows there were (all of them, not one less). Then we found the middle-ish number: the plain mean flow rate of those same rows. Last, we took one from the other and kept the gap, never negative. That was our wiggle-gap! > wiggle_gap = 18.2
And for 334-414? 17.1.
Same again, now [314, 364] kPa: 16.8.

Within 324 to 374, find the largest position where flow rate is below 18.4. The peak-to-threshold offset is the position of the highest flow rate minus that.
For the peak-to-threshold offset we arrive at -20 kPa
